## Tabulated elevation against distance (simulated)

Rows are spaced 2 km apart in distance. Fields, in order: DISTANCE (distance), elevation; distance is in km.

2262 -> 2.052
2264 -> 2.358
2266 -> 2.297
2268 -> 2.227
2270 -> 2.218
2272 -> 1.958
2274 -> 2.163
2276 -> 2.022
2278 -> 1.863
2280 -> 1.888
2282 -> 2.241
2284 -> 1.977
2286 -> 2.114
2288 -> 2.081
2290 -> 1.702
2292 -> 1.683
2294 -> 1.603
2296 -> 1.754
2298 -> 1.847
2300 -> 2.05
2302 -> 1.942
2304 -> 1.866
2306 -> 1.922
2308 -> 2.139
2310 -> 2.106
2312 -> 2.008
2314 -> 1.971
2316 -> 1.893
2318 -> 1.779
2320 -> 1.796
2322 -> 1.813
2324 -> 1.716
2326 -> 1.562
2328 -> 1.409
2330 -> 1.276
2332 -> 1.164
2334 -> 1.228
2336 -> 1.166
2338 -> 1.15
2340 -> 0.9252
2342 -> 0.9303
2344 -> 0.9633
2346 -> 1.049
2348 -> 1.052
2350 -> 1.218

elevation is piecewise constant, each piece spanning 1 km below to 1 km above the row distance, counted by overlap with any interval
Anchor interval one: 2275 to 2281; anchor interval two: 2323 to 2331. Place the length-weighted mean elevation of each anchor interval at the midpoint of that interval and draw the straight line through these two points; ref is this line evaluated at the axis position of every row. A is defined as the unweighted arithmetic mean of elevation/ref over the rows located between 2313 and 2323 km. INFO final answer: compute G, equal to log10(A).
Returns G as 0.07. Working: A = 1.18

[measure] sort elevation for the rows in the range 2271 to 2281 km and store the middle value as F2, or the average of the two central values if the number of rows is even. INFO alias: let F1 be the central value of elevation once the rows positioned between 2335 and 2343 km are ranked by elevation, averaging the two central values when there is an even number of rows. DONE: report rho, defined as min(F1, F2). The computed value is 1.0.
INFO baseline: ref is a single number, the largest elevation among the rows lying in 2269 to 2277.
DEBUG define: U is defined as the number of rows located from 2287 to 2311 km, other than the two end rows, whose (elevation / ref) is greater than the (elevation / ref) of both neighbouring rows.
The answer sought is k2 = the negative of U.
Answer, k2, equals -2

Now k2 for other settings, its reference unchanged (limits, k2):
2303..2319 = -1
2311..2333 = -1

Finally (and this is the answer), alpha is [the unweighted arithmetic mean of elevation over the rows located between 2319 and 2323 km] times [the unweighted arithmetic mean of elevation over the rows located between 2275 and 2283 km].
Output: 3.62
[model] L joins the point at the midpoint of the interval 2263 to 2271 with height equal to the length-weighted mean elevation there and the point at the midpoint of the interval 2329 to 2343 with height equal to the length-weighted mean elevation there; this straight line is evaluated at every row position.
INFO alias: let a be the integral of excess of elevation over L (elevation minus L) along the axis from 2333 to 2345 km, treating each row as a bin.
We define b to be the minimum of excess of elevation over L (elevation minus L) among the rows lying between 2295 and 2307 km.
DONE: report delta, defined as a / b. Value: 3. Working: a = 0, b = -0.04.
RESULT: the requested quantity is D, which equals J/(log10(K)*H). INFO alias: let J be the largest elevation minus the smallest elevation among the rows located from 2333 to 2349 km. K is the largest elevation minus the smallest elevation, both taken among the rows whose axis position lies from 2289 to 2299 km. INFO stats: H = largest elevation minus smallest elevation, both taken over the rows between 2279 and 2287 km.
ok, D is -1.4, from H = 0.35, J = 0.30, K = 0.244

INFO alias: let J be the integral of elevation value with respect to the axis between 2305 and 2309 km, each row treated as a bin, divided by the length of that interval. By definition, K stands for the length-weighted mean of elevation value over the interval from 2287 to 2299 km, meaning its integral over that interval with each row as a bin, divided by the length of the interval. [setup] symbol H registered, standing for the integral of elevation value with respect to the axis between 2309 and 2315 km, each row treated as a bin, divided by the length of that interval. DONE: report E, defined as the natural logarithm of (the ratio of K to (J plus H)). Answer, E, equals -0.83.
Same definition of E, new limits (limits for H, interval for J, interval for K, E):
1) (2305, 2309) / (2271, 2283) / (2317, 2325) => -0.83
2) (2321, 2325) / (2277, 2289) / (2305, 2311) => -0.61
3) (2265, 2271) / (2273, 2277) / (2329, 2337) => -1.28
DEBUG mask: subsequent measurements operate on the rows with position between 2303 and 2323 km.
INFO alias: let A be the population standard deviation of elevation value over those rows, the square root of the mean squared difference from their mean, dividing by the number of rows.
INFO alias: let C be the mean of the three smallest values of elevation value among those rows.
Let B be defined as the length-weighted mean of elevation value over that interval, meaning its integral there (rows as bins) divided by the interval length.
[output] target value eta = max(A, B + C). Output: 3.73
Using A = 0.12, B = 1.93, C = 1.80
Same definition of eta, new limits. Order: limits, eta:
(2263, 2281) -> 4.01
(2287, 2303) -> 3.50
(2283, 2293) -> 3.70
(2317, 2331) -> 3.04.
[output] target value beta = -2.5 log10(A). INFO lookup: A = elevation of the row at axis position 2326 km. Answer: -0.48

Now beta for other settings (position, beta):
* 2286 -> -0.81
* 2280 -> -0.69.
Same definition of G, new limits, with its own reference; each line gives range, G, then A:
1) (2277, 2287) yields 0.03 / 1.07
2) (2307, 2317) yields 0.10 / 1.25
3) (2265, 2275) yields 0.04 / 1.09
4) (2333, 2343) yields -0.11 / 0.77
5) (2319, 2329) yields 0.04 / 1.09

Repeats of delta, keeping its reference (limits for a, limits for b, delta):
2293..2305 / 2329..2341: -10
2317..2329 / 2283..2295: -19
